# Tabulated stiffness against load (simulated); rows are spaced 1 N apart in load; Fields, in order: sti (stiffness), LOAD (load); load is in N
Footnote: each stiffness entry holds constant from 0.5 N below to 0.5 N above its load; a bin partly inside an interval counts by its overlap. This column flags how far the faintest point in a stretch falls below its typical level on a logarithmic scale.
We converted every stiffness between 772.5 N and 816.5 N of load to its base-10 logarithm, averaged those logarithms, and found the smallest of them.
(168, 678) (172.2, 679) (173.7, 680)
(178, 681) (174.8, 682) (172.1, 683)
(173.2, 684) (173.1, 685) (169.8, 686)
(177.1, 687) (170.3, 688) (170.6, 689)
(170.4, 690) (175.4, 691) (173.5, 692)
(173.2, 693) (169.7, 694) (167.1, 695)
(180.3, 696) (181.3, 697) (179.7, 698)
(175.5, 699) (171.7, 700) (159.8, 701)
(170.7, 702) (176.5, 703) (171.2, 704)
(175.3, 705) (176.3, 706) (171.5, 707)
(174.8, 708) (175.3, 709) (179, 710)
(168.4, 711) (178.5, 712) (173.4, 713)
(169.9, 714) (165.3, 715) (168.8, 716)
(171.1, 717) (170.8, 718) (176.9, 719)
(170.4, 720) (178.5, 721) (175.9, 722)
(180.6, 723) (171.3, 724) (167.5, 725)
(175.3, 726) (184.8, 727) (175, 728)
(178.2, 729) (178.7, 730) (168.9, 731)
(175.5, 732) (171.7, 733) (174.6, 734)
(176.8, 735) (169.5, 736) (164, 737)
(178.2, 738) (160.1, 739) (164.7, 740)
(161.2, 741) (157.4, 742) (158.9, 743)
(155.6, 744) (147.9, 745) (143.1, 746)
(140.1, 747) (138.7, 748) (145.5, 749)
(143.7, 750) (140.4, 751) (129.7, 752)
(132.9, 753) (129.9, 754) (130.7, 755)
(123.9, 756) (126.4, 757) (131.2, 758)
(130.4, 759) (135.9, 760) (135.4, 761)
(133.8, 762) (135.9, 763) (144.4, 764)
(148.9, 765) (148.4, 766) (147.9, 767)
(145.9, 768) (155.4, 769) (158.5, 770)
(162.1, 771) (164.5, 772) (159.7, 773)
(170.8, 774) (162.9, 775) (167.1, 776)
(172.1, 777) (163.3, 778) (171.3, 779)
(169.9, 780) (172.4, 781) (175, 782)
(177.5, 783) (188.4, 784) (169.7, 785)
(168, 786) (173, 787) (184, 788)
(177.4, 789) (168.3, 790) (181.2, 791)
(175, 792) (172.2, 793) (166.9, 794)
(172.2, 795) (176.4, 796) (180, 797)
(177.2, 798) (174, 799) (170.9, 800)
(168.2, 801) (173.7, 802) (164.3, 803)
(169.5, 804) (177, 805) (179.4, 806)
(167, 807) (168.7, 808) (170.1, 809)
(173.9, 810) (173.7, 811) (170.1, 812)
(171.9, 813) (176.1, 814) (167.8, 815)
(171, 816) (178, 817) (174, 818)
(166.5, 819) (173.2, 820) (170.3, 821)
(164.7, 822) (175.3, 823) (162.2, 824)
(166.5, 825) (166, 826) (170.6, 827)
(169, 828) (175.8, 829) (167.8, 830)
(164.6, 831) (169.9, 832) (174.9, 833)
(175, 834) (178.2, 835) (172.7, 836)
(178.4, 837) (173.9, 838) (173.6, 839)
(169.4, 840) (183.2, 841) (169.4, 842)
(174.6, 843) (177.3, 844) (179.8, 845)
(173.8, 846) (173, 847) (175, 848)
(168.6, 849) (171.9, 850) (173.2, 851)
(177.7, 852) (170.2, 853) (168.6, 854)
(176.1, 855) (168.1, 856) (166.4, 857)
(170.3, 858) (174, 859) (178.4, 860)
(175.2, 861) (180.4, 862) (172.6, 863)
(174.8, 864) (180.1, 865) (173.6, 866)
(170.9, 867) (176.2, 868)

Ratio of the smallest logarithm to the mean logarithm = 0.985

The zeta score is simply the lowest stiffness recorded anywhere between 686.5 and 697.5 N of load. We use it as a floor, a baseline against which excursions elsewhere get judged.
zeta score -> 167.1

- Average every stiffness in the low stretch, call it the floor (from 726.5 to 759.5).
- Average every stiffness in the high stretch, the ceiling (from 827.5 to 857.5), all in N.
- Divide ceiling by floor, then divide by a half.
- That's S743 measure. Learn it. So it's 2.24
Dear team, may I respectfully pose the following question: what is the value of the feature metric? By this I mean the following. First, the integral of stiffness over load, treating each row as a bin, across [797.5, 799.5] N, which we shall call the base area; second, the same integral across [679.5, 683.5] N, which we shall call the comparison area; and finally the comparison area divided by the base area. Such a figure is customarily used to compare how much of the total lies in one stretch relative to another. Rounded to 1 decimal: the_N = 2.0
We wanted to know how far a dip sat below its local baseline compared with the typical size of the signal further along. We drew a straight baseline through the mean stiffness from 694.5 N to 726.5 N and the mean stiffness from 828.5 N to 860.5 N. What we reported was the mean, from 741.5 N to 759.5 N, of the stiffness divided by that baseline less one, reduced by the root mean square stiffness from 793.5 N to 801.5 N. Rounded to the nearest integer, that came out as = -173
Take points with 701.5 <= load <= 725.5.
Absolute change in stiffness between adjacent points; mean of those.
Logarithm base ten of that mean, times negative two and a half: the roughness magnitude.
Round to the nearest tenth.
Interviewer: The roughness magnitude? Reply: -1.7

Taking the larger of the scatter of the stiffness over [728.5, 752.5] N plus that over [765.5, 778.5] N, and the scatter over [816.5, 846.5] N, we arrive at 23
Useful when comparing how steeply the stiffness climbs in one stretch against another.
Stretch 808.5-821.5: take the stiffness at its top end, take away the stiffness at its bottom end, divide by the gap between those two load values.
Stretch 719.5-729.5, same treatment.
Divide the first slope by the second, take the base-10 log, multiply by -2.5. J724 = 4.3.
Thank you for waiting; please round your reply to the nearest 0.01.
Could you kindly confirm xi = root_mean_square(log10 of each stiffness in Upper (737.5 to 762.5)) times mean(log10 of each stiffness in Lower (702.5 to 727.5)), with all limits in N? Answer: 4.82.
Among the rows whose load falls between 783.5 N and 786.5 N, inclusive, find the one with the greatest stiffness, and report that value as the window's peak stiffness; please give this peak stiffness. 188.4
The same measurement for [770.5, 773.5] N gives 164.5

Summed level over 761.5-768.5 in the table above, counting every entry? 1005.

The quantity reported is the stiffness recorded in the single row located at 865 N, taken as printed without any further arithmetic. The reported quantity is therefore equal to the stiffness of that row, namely 180.1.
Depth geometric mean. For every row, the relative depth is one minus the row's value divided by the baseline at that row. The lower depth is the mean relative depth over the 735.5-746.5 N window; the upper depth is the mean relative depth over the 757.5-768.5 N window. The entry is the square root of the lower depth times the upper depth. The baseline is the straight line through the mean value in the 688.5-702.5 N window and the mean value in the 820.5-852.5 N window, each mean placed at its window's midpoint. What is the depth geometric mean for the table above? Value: 0.118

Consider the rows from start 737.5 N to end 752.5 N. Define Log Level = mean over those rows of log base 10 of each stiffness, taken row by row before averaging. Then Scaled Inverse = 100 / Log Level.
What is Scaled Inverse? 45.9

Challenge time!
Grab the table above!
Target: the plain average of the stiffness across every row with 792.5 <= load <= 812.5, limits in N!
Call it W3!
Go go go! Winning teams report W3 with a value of 172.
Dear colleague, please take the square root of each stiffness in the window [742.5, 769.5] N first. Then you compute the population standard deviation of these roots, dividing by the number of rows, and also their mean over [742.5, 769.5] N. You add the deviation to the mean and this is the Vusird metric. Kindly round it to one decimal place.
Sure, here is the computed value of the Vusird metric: 12.2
